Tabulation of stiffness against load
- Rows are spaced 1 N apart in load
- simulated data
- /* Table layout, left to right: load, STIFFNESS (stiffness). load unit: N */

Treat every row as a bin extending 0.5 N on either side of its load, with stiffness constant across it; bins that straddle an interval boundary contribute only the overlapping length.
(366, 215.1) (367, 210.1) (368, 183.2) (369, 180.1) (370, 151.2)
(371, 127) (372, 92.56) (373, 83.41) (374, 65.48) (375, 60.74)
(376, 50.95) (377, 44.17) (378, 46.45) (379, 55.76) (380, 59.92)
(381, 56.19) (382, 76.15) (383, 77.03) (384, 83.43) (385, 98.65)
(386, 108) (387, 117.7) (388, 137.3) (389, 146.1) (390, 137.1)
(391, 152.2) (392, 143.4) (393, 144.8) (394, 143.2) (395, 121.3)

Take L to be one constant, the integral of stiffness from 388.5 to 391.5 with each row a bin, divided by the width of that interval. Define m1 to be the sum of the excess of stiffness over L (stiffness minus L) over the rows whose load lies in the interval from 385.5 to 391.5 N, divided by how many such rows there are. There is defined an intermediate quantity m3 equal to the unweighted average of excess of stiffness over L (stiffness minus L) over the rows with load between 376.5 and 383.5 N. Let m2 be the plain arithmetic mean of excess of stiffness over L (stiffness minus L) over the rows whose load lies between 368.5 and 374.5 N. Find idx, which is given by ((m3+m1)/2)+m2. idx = -77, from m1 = -12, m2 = -29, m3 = -86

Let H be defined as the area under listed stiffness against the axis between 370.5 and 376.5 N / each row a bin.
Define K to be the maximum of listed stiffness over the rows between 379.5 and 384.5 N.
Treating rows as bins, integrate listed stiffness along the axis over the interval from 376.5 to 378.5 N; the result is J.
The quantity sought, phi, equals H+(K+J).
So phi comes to 654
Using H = 480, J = 91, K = 83.43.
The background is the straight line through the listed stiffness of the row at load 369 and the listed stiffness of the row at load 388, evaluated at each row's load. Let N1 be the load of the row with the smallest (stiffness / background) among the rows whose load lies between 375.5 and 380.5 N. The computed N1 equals 377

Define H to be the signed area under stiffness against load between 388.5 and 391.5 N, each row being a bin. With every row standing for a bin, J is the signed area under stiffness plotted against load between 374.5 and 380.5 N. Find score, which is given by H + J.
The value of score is 753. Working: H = 435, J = 318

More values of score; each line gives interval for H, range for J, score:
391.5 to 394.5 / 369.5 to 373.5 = 886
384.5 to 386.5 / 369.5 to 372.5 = 577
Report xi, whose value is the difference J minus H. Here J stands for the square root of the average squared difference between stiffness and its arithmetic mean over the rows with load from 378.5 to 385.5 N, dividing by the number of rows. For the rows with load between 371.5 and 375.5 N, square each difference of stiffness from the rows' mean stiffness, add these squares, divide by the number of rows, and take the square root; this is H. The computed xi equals 2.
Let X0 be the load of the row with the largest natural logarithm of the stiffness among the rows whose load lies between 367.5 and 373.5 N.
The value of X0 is 368 N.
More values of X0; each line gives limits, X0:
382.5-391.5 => 391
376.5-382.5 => 382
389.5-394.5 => 391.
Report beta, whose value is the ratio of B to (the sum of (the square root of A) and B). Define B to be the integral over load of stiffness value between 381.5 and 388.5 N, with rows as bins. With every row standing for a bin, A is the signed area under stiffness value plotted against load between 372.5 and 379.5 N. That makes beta 0.972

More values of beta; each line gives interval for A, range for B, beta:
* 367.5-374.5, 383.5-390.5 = 0.965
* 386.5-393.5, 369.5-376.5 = 0.953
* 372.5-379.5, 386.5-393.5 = 0.980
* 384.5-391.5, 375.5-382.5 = 0.929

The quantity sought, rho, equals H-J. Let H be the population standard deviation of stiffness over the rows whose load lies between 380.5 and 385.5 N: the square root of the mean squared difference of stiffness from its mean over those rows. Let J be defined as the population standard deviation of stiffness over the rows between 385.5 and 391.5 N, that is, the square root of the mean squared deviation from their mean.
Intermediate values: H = 14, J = 15.5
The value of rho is -2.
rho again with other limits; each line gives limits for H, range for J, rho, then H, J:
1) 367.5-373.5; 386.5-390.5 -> 29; 39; 10.4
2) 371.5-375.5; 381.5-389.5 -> -12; 13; 25.1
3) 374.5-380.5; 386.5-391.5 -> -5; 6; 11.7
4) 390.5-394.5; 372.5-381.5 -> -7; 4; 11.0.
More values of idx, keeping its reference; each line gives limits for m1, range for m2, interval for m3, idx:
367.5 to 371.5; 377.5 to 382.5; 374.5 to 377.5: -125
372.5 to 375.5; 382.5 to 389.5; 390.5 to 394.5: -73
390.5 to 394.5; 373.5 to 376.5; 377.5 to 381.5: -131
